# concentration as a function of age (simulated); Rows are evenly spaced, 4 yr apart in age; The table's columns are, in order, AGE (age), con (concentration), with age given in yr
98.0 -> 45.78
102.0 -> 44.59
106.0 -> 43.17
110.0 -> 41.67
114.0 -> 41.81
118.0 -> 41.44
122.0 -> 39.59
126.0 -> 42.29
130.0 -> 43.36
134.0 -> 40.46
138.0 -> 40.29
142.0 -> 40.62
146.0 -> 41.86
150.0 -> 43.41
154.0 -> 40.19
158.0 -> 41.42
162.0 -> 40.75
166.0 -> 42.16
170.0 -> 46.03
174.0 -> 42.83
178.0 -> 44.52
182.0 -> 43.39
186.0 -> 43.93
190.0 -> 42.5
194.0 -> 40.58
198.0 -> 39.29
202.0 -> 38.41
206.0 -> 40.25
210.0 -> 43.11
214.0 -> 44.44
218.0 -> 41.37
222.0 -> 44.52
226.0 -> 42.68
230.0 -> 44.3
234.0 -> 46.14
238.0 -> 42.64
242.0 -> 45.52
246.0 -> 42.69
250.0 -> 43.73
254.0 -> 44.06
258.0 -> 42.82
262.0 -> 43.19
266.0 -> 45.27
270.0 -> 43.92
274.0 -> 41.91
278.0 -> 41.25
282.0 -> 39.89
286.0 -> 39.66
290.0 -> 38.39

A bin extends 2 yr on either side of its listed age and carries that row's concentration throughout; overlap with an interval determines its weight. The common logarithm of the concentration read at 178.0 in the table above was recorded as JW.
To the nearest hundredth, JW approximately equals 1.65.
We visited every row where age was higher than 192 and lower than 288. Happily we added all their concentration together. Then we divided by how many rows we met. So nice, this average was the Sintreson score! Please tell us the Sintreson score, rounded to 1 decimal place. 42.6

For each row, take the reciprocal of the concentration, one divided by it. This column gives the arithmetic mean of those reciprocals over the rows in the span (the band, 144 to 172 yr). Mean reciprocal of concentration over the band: 0.0237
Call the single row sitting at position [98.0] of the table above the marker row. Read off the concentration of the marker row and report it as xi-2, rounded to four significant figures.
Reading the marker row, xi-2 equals 45.78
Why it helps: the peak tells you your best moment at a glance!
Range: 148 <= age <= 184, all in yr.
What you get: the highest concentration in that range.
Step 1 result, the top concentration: 46.03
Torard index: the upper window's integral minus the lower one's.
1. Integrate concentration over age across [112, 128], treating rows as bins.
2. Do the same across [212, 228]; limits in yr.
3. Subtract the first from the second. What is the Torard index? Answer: 32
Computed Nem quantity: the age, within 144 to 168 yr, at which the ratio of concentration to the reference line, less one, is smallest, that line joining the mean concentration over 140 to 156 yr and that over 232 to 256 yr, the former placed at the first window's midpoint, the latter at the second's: 154.0 yr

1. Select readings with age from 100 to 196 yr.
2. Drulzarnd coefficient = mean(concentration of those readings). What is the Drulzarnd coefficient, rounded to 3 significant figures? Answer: 42.2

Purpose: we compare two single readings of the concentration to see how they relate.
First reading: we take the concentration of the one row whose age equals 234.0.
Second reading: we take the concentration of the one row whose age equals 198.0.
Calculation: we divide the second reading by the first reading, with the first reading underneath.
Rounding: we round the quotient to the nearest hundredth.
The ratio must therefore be 0.85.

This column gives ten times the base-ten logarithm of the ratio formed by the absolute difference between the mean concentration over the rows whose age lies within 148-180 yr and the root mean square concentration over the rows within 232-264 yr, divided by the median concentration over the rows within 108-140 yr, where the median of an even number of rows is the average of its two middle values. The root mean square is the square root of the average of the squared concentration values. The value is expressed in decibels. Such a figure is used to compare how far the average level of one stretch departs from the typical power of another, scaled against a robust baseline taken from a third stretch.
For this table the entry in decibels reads -15.4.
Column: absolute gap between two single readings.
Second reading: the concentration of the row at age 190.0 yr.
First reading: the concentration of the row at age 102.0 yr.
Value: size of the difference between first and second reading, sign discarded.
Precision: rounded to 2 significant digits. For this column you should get 2.1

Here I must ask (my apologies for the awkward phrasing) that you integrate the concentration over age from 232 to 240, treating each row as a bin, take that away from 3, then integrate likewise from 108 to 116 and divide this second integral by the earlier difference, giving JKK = -0.95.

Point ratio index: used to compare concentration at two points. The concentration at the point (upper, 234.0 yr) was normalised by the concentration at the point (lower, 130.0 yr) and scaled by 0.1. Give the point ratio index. 0.106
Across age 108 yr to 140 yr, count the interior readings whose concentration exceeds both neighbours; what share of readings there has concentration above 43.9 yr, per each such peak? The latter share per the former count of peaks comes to 0.00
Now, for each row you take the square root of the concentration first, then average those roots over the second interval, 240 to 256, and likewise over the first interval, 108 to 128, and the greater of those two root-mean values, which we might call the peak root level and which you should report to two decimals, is 6.63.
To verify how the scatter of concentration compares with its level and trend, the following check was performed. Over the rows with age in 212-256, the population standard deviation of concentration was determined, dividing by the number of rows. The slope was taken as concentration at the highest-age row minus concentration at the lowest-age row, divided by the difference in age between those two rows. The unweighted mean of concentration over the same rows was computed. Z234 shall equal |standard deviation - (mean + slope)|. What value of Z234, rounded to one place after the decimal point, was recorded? 42.5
